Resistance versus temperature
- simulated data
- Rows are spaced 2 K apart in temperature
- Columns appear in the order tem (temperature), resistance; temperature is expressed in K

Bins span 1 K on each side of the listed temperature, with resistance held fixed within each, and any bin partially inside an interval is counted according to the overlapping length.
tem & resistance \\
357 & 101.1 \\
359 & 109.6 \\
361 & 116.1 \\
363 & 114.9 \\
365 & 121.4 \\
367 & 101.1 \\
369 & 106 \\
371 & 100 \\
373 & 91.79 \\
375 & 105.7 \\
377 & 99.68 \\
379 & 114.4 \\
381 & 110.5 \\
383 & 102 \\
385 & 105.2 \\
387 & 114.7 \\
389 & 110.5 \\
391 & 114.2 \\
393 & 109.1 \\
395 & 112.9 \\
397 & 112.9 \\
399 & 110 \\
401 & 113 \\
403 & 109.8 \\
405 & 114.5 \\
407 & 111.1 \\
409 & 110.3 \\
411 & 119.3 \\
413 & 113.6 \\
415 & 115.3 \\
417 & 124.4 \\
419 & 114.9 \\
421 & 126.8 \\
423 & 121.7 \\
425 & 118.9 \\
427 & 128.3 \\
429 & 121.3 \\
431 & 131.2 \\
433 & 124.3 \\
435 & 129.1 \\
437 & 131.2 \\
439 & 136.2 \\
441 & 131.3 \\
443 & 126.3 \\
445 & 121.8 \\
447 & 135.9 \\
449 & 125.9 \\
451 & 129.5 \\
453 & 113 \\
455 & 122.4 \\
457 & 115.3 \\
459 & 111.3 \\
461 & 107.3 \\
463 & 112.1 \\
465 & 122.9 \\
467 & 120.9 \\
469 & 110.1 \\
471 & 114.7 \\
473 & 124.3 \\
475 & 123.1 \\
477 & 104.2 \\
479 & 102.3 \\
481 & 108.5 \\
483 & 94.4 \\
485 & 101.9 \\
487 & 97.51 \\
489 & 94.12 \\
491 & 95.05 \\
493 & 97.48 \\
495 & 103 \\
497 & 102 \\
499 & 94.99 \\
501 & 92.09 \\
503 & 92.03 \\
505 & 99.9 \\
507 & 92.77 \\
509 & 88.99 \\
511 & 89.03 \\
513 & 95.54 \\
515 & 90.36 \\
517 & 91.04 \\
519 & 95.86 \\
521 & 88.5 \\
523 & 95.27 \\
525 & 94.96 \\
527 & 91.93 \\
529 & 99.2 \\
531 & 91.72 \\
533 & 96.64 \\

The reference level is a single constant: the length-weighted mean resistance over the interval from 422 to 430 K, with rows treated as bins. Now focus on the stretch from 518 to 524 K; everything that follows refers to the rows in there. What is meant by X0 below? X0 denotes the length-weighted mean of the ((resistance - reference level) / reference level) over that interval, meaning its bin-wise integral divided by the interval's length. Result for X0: -0.239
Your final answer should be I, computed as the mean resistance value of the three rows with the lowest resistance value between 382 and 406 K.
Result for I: 105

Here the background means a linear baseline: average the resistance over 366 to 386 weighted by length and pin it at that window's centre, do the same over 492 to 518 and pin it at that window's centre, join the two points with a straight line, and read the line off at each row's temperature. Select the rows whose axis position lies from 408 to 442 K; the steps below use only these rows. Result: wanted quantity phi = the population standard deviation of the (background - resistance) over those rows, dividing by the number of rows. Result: 7.7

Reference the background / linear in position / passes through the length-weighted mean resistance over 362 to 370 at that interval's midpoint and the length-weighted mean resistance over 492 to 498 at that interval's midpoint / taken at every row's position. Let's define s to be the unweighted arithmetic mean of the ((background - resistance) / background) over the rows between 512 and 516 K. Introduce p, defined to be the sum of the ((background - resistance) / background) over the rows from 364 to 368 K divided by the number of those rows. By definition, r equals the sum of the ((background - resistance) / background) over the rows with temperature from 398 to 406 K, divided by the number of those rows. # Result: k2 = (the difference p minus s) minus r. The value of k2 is -0.03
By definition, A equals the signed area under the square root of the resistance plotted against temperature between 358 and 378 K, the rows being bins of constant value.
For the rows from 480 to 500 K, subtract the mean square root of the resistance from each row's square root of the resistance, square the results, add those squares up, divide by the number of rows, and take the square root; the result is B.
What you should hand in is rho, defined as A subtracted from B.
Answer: -206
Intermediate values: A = 206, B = 0.226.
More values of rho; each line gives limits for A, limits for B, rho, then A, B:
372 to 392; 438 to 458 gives -206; 207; 0.334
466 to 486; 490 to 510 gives -210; 210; 0.225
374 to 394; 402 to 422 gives -208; 208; 0.253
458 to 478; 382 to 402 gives -214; 214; 0.187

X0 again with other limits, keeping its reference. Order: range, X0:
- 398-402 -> -0.090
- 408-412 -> -0.063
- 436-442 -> 0.084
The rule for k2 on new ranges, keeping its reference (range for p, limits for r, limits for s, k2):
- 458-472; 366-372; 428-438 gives 0.02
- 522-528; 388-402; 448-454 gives 0.25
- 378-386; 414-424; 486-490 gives 0.09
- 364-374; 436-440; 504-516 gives 0.26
